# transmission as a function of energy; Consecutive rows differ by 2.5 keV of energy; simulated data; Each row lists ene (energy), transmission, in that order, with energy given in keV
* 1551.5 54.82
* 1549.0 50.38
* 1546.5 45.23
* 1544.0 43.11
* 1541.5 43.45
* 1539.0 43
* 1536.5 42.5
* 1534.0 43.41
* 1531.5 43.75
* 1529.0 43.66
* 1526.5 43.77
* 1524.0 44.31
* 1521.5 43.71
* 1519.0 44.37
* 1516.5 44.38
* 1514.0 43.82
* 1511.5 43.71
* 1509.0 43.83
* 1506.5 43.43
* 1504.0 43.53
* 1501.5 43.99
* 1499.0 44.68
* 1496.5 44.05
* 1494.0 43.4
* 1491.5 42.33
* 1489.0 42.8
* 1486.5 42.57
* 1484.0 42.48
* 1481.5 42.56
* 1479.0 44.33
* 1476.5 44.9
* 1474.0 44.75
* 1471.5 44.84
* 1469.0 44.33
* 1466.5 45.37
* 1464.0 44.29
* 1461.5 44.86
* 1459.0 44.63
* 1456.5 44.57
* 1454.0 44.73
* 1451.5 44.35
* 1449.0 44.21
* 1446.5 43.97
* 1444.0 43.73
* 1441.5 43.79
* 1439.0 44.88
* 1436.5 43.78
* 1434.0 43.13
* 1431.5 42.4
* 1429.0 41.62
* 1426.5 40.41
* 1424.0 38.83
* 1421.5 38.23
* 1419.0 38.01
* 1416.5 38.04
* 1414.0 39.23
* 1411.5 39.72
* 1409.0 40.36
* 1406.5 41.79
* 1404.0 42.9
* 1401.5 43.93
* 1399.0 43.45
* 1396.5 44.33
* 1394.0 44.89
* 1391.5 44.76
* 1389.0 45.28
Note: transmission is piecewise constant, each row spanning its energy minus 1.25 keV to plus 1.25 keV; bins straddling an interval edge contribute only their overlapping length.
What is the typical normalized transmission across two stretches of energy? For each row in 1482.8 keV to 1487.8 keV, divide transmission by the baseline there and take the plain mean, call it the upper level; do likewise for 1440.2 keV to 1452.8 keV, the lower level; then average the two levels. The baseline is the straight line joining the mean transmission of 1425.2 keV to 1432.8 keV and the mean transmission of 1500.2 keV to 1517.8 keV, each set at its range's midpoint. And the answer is 1.017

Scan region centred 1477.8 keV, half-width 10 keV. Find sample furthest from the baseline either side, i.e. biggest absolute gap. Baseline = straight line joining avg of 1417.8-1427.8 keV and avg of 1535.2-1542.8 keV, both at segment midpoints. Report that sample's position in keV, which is 1471.5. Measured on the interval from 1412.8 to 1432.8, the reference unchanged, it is 1431.5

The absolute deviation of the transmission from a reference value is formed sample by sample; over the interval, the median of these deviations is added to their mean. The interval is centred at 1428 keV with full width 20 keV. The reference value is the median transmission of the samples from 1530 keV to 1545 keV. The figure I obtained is 4.8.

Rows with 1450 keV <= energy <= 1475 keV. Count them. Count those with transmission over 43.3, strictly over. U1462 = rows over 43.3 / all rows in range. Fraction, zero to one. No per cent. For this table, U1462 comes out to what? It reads 1.0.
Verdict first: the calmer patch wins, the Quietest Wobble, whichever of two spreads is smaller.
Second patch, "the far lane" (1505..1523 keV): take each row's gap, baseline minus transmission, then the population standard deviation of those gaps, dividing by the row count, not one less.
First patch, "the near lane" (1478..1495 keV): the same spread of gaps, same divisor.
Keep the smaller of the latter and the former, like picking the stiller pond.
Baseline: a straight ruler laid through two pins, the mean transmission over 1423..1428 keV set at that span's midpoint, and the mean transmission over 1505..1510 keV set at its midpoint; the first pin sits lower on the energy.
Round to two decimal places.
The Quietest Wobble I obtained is 0.28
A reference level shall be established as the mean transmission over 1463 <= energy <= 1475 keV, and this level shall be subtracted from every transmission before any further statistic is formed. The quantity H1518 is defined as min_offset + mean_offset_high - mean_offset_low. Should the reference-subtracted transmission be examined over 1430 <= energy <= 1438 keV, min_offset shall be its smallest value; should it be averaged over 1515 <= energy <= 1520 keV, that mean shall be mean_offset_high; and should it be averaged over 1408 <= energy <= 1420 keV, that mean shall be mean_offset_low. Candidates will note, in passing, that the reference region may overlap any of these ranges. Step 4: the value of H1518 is 3.0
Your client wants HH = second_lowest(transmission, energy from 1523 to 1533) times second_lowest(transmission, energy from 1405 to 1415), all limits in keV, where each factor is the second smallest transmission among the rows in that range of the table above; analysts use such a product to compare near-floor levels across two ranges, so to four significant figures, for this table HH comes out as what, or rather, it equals 1738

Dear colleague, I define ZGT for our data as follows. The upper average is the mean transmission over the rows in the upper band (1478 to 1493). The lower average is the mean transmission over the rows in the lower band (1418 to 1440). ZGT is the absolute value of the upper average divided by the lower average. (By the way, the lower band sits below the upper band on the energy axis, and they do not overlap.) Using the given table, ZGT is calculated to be 1.04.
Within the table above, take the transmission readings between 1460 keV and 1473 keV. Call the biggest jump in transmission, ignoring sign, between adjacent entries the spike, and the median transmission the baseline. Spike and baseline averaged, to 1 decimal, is 23.0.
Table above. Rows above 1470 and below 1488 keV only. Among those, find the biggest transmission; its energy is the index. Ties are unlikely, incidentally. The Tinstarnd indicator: 1476.5 keV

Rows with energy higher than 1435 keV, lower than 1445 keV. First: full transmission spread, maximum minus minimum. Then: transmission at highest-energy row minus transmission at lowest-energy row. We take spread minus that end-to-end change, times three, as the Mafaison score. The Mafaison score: 3.6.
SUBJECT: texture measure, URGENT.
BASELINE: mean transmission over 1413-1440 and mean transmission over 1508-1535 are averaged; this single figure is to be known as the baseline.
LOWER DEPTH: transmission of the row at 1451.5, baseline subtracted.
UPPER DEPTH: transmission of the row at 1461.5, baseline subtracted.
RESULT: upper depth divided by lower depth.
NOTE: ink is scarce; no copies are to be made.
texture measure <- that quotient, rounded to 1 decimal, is 1.3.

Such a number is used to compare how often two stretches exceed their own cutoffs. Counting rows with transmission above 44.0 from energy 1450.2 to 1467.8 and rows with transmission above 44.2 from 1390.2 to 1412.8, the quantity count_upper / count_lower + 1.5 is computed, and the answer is 4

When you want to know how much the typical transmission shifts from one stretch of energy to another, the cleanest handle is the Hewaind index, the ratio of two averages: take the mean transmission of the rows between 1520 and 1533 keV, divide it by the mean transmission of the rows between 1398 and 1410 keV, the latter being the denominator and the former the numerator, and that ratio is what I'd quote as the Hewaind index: 1.03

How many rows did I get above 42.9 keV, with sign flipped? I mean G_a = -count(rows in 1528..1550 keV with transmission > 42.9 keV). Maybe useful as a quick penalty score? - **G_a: -8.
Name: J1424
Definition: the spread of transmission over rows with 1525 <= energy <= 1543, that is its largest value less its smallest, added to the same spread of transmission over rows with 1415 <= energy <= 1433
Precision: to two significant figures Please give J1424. 5.7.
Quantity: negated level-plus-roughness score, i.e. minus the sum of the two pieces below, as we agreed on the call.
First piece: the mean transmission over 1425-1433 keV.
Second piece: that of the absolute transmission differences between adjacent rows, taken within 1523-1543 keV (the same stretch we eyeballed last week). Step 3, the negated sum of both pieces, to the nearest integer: -42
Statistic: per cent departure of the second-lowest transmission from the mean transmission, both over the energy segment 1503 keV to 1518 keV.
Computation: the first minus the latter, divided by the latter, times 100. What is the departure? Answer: -0.6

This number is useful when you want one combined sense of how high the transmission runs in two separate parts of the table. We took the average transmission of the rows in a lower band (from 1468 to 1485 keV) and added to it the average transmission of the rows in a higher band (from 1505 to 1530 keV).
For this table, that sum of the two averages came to 87.9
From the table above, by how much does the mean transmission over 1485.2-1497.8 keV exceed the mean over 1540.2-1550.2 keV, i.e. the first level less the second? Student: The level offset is -2.5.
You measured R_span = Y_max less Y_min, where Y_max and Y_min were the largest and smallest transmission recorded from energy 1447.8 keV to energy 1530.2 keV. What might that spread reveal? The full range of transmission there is 3.0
